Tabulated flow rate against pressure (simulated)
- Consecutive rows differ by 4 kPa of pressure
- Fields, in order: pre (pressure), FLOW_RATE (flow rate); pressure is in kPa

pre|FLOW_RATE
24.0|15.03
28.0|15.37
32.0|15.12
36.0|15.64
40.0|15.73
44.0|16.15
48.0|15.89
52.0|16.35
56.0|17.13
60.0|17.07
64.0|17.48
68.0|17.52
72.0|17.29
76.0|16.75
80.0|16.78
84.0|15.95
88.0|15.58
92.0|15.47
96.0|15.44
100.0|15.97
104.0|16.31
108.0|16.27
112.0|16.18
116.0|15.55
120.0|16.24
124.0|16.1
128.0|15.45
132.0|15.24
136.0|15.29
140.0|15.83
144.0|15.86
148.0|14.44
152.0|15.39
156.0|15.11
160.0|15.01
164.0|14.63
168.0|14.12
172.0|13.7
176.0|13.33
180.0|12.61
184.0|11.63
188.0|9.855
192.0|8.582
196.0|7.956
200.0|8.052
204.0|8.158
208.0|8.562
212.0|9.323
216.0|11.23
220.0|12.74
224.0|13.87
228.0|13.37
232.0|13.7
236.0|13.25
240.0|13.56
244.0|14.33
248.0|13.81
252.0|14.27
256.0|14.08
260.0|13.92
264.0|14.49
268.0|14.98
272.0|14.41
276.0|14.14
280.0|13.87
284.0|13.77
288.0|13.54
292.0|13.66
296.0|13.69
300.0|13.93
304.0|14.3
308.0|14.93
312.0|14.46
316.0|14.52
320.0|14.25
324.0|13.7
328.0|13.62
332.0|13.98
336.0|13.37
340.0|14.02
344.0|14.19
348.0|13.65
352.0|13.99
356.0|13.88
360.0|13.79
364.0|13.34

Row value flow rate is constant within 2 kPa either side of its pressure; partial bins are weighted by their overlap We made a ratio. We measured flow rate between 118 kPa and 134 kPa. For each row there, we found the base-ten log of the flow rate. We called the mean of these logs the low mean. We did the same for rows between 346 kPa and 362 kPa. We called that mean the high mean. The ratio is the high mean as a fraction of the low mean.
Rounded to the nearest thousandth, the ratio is 0.953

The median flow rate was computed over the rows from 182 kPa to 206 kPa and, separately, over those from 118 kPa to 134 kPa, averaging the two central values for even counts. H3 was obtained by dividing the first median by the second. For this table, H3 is 0.53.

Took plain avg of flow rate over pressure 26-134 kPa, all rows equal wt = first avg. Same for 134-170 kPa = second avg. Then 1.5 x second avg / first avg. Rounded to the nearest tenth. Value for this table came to 1.4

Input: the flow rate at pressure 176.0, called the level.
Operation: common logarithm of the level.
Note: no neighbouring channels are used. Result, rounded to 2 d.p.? 1.12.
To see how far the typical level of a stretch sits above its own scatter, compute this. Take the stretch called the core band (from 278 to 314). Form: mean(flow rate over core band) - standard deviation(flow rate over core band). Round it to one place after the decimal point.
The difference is 13.6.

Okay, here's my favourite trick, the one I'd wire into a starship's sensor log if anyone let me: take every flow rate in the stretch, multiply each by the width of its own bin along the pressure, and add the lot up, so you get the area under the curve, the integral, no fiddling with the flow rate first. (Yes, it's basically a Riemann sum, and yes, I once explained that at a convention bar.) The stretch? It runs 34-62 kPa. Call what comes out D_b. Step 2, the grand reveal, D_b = 456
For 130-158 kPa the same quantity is 429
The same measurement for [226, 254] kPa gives 385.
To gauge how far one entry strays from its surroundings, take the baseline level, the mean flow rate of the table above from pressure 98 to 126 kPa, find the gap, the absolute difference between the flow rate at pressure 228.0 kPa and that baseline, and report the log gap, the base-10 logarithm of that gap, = 0.4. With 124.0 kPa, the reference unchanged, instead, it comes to -1.9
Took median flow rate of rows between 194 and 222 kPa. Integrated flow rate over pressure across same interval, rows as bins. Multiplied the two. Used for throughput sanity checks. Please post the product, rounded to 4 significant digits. 2261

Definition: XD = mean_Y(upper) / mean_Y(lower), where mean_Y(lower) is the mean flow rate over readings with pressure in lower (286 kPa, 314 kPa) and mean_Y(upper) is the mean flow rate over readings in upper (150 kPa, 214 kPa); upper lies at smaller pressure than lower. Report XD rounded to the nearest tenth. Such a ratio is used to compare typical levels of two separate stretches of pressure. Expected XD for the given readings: 0.8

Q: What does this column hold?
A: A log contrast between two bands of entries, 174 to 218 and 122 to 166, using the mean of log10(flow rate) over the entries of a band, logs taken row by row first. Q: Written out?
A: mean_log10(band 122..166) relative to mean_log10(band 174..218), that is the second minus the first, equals 0.19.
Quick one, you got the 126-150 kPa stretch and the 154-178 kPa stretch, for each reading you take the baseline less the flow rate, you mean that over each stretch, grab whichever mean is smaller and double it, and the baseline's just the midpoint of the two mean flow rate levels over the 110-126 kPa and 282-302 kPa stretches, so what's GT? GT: -1.0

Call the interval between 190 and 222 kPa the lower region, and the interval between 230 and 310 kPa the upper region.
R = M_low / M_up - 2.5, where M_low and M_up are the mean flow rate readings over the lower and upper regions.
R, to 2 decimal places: -1.84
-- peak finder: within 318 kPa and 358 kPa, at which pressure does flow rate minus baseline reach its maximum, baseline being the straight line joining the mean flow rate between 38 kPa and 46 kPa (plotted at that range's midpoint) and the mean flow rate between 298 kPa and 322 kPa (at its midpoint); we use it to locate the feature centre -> 344.0 kPa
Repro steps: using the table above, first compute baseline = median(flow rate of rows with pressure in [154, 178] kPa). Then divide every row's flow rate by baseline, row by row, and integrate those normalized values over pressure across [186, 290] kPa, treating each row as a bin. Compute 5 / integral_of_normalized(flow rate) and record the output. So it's 0.056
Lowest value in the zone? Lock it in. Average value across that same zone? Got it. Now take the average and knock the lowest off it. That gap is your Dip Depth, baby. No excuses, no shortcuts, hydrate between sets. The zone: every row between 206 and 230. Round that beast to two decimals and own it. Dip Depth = 2.95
